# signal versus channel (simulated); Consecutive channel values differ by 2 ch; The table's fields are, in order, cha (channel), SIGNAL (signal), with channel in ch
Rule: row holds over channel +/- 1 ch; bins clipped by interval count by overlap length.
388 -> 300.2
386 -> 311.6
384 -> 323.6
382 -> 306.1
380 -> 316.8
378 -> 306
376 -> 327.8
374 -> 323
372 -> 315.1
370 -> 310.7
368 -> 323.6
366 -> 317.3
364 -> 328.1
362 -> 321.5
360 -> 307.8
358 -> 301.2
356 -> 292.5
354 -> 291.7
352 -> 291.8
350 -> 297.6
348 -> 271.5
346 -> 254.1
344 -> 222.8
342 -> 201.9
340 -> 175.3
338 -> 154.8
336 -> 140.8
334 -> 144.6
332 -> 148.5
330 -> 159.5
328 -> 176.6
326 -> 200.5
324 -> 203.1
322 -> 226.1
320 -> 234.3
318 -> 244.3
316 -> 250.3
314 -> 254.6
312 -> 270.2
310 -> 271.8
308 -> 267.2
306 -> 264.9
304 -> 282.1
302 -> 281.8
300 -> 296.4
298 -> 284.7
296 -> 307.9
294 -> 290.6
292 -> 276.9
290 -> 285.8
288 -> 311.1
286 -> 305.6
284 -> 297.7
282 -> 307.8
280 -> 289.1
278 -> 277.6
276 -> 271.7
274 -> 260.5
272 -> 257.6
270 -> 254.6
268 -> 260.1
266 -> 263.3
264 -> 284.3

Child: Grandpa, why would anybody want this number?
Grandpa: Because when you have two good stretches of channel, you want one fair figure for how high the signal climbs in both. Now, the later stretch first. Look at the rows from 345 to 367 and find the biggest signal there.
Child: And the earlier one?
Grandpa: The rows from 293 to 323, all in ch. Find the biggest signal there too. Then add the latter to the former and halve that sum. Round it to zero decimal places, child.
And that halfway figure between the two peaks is 318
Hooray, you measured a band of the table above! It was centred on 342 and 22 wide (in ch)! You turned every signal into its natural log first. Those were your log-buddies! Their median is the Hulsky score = 5.31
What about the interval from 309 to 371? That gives 5.54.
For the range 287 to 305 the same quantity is 5.66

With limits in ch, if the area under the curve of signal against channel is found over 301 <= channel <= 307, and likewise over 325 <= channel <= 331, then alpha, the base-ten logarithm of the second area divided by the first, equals -0.19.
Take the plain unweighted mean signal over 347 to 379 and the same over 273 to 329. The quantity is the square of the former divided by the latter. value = 354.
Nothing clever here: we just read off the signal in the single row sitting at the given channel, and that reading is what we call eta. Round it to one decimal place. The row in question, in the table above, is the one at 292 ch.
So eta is 276.9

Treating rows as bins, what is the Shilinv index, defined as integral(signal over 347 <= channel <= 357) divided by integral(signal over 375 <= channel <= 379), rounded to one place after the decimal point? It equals 2.3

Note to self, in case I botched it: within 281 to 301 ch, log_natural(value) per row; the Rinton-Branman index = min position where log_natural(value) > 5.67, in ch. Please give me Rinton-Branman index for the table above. 282 ch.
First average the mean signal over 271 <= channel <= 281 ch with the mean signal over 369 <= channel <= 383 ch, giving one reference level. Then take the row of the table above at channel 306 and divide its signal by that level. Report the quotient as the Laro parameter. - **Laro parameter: 0.90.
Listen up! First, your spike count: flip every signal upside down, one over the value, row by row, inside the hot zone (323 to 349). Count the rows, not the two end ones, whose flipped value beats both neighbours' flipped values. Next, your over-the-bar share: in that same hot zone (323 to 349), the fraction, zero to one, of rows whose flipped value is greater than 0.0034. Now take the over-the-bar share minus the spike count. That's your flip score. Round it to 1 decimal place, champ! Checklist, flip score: 0.0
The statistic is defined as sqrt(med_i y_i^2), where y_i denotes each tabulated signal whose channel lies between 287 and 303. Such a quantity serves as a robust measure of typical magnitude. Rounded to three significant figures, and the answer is 288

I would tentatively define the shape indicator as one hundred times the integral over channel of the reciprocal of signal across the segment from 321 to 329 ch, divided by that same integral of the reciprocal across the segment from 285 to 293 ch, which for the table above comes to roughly 147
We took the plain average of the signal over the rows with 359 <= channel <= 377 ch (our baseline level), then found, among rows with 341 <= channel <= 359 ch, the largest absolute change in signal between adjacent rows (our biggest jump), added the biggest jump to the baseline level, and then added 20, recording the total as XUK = 371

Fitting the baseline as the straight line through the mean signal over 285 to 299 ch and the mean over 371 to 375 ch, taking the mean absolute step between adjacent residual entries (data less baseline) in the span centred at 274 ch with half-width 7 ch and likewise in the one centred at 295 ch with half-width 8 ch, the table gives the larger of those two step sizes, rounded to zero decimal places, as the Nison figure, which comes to 16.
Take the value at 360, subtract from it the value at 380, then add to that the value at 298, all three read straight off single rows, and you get 276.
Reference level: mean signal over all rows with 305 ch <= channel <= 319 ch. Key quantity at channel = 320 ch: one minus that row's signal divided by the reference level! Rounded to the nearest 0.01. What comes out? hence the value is 0.10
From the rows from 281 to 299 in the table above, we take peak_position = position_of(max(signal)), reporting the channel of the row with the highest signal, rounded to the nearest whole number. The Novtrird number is 288 ch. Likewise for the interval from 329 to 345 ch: 344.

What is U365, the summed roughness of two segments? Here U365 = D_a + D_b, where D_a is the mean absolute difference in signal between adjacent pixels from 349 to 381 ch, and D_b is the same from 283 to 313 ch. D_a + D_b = 19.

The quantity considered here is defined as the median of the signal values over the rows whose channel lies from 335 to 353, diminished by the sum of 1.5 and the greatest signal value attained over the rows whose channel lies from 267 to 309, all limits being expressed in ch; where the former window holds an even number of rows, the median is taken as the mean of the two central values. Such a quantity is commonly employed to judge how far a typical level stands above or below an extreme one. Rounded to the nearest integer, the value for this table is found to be -90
